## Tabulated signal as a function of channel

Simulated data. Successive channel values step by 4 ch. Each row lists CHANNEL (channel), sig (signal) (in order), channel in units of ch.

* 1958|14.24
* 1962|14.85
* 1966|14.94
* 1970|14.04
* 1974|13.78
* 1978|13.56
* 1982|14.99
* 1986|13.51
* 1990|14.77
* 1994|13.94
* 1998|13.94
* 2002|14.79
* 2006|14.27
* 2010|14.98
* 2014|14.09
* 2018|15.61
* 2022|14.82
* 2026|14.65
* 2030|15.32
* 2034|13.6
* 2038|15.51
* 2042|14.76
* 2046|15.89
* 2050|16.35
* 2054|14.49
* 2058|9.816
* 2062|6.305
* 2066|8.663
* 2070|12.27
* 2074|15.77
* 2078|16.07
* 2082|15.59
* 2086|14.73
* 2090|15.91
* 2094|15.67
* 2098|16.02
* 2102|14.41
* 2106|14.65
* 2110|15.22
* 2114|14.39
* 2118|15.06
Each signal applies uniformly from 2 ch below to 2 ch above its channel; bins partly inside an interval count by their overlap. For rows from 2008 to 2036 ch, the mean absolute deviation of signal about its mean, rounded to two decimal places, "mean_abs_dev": 0.52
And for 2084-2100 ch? 0.43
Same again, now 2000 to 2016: 0.35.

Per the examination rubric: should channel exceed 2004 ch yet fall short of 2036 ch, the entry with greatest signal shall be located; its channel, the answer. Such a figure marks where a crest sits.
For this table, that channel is 2018 ch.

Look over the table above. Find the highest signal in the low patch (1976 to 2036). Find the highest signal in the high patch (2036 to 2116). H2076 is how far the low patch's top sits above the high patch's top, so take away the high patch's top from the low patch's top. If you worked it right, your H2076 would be -0.74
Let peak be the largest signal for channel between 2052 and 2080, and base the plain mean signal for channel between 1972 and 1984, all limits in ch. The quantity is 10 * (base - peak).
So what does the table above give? -19.6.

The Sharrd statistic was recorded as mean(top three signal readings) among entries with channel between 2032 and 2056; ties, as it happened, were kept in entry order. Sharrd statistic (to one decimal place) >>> 15.9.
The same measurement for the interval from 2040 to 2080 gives 16.1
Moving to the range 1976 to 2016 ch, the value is 14.9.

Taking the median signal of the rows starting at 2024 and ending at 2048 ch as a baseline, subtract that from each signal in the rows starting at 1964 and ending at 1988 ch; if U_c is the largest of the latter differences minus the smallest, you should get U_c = 1.48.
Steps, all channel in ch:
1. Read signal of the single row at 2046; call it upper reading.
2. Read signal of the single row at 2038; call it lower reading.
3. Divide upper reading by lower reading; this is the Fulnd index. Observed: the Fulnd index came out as 1.02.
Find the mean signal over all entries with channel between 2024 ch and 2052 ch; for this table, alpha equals 15.2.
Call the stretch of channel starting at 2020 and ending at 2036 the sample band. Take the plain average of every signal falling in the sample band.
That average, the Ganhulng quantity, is 14.6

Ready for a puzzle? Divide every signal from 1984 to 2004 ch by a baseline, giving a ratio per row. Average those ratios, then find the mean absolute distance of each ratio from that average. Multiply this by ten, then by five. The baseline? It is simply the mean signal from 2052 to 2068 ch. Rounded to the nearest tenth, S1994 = 2.4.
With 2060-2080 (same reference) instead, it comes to 17.6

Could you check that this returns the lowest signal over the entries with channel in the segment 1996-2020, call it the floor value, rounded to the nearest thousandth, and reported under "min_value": 13.940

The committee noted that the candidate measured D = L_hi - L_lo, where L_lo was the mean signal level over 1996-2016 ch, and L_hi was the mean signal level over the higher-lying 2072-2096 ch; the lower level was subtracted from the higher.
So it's 1.2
